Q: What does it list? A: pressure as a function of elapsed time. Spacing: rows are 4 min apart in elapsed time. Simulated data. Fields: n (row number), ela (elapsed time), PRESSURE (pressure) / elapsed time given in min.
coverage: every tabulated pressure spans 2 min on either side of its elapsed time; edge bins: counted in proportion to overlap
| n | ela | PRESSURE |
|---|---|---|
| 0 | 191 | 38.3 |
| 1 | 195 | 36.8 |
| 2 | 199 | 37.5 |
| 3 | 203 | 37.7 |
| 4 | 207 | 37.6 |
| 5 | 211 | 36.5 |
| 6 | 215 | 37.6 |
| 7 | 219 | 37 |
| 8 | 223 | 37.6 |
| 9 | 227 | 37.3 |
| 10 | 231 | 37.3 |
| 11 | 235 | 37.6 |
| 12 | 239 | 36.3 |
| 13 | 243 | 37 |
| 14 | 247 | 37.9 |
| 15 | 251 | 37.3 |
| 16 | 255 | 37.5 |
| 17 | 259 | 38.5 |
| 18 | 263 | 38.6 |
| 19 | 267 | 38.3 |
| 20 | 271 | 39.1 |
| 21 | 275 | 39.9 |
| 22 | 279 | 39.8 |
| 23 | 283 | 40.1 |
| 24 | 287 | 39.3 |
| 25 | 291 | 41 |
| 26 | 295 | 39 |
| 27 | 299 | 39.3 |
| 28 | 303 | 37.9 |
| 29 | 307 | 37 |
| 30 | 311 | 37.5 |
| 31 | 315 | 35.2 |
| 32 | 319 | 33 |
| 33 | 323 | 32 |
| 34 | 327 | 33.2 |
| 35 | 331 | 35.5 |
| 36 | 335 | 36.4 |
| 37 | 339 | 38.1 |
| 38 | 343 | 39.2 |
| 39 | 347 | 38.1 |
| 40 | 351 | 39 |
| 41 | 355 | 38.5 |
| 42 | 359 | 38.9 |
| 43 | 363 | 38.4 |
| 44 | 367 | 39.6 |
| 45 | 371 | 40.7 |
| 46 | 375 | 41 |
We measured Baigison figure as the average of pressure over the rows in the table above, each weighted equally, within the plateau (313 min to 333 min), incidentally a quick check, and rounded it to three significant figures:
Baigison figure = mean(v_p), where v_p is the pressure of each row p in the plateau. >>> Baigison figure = 33.8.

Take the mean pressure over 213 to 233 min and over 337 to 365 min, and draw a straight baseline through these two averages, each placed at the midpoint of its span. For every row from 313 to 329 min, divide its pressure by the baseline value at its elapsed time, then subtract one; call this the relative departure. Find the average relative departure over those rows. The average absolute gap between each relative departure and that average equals 0.025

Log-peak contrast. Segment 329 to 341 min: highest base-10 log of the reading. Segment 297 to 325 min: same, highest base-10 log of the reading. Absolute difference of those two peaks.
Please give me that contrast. 0.013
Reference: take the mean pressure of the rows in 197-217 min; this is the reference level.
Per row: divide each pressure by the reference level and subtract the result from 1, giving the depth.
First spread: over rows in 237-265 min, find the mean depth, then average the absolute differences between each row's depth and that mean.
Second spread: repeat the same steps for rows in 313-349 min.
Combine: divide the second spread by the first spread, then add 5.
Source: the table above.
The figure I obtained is 8.2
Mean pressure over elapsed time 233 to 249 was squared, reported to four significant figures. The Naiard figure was 1384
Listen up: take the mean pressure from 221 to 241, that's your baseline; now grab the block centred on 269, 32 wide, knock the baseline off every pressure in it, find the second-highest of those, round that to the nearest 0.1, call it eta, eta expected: 2.7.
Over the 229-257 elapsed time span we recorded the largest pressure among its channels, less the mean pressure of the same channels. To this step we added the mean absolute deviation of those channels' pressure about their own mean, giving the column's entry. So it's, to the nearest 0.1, 1.0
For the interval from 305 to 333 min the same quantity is 4.5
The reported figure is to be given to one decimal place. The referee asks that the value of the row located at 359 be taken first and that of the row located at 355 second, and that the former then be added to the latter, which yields 77.4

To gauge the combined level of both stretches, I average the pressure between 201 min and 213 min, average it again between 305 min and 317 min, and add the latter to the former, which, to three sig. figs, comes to 73.8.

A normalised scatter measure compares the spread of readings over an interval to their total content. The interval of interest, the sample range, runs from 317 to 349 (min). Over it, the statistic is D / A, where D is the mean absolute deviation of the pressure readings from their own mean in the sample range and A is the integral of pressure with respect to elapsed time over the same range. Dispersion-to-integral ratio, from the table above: 0.0020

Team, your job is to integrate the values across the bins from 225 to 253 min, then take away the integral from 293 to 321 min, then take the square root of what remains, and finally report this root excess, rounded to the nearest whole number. 3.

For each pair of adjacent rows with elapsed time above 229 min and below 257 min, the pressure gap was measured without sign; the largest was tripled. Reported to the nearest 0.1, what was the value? 3.9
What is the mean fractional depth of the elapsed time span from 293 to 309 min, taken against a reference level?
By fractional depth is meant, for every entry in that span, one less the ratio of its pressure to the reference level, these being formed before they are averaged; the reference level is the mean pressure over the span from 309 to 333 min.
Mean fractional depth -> -0.11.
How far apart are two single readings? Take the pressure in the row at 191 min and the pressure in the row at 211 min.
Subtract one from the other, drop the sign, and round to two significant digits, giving 1.8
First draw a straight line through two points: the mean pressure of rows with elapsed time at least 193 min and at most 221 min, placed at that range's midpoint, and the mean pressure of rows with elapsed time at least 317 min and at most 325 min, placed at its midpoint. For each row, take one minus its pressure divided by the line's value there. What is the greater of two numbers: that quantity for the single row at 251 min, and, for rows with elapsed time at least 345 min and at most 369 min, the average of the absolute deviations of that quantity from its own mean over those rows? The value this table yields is 0.018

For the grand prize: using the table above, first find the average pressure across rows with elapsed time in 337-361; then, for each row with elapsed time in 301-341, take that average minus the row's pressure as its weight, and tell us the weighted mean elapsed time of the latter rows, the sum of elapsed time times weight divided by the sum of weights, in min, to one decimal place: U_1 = 322.3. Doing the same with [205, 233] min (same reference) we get 218.7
